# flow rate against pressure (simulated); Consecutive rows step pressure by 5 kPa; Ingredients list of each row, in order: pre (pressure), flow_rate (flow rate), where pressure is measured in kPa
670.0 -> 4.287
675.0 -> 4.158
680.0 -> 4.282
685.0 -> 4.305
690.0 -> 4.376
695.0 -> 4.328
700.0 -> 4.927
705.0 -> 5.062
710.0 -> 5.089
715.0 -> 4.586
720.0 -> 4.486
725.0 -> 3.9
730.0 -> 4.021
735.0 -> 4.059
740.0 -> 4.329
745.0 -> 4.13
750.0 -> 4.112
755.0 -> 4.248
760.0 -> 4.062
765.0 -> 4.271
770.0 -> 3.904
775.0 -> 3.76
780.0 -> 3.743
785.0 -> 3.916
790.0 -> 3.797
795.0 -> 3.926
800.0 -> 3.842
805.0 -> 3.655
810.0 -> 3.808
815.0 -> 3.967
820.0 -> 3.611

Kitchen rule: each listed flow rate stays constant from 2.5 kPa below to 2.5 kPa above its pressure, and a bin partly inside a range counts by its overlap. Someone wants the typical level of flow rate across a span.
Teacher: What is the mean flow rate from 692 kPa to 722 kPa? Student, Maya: 4.7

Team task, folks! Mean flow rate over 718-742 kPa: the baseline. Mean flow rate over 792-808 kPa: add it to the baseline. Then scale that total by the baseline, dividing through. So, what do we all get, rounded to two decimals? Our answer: 1.92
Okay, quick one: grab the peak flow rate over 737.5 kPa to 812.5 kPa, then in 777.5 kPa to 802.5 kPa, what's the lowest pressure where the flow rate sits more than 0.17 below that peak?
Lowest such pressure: 780.0 kPa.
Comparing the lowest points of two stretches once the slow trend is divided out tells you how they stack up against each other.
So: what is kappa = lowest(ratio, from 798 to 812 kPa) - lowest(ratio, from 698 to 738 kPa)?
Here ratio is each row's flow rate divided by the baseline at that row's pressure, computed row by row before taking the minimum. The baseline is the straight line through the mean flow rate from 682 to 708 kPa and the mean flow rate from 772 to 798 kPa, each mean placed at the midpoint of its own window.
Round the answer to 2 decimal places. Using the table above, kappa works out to 0.10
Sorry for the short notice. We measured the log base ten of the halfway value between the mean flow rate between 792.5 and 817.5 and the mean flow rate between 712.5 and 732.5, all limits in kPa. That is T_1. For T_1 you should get 0.607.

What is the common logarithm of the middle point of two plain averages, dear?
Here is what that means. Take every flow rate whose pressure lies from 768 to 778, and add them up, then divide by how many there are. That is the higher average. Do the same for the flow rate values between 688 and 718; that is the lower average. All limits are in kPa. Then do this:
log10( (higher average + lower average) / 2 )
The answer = 0.631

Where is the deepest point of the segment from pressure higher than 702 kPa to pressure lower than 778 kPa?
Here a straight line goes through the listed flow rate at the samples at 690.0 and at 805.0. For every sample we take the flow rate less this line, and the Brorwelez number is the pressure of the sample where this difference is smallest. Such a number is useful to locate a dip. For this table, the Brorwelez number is 725.0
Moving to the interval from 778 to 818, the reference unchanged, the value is 780.0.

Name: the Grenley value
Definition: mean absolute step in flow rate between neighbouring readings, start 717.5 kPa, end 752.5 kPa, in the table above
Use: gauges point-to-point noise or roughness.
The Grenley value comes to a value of 0.21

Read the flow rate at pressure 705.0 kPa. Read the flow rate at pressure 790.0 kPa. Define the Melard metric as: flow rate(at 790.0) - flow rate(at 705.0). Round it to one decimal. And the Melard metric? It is -1.3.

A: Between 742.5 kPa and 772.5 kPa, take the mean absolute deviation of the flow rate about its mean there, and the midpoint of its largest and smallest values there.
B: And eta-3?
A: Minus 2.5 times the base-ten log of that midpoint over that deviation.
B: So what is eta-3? -4.1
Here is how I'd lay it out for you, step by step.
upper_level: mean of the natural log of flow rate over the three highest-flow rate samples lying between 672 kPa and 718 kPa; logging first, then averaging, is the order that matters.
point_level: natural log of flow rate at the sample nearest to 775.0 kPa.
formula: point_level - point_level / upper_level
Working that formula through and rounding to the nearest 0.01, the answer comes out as 0.50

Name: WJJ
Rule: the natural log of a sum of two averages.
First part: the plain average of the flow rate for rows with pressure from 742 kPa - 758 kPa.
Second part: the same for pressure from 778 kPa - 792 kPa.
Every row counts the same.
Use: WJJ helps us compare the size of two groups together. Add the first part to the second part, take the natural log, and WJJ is 2.08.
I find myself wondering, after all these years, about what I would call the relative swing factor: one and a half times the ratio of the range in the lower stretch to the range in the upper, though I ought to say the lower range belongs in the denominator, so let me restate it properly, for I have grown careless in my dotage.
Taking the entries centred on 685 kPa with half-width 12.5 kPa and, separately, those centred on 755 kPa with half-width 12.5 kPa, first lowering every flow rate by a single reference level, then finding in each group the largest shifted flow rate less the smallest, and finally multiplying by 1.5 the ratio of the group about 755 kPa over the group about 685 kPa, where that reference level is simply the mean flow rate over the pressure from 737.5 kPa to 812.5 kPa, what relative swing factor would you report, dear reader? 1.4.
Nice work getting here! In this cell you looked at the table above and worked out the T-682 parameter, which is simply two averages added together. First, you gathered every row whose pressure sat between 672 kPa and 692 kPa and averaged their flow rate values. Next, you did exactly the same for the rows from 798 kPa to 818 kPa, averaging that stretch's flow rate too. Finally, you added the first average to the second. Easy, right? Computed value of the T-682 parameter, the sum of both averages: 8.1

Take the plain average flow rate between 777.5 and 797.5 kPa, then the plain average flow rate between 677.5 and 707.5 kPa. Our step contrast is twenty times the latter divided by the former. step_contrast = 23.6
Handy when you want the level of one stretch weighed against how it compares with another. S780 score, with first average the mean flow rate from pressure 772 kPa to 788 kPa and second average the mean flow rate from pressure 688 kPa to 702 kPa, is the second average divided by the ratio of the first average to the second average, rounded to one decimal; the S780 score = 5.4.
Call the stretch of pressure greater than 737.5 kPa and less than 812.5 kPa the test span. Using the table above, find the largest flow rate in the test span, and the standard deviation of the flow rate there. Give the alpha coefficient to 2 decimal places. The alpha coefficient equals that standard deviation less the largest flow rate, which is -4.12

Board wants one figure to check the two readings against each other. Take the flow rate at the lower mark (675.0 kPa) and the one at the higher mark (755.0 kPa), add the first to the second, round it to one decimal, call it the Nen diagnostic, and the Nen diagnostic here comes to 8.4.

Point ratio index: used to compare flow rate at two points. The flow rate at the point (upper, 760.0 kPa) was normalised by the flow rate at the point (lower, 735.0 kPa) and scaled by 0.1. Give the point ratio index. 0.100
